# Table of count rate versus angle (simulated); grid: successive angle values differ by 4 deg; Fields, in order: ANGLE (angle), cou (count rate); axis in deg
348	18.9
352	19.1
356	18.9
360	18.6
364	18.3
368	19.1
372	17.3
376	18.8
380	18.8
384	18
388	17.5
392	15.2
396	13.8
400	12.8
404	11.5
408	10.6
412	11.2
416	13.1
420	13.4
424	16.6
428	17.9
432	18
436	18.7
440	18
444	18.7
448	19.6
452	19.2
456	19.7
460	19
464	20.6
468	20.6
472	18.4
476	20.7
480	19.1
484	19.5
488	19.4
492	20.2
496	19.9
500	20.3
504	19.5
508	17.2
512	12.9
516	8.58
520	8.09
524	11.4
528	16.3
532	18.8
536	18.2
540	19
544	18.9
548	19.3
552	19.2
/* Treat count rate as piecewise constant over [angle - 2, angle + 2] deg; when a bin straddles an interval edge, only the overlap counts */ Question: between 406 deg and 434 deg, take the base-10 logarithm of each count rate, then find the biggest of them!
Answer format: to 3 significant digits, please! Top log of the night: 1.26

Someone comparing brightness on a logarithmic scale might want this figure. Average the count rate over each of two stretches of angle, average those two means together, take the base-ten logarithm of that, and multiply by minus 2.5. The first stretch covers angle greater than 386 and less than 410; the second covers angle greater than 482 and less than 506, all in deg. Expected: -3.06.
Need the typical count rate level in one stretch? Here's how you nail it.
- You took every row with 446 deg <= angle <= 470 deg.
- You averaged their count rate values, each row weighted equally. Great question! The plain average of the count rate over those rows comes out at 20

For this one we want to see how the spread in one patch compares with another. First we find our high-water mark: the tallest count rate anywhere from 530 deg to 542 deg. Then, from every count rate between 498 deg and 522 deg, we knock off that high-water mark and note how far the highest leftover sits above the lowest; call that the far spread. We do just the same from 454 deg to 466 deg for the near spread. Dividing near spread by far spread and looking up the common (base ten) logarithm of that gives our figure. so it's -0.88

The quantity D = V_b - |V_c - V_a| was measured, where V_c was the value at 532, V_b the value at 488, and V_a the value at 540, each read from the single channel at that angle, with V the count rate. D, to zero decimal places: 19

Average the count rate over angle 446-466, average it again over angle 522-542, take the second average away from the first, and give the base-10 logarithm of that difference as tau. 0.5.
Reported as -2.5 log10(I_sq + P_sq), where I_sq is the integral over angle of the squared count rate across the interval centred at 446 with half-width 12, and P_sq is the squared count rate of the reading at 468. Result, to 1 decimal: -9.9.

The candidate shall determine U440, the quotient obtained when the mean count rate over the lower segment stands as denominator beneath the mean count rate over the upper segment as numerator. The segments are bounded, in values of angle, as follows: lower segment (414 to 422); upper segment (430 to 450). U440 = 1.4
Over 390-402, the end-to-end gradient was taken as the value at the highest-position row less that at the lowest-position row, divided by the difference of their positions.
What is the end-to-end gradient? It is -0.30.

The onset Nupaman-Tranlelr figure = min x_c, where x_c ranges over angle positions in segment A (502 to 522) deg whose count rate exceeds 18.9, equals 504 deg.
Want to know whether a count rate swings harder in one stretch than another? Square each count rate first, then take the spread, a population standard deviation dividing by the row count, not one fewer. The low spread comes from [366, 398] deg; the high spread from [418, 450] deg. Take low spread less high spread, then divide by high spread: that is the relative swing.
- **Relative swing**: 0.0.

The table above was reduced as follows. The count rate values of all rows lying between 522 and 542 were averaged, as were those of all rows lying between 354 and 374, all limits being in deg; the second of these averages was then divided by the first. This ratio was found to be 1.10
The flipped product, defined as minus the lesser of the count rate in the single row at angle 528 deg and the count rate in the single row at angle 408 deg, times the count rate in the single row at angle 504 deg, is -207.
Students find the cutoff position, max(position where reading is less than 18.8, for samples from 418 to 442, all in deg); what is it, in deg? 440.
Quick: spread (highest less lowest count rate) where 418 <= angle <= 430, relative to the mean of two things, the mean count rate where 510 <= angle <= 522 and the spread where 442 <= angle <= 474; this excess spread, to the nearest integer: -2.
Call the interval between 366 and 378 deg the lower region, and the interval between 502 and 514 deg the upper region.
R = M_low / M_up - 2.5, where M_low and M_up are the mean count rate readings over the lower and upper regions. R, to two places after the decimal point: -1.39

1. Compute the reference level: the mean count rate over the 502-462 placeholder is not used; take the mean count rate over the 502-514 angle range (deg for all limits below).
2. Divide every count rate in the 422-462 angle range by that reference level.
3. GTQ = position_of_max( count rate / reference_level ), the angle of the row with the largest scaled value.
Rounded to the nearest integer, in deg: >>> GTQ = 456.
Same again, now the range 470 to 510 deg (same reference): 476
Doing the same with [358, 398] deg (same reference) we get 368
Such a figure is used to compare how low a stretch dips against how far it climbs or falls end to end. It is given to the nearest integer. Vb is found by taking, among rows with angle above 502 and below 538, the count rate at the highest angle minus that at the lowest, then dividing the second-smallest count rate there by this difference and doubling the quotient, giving -13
